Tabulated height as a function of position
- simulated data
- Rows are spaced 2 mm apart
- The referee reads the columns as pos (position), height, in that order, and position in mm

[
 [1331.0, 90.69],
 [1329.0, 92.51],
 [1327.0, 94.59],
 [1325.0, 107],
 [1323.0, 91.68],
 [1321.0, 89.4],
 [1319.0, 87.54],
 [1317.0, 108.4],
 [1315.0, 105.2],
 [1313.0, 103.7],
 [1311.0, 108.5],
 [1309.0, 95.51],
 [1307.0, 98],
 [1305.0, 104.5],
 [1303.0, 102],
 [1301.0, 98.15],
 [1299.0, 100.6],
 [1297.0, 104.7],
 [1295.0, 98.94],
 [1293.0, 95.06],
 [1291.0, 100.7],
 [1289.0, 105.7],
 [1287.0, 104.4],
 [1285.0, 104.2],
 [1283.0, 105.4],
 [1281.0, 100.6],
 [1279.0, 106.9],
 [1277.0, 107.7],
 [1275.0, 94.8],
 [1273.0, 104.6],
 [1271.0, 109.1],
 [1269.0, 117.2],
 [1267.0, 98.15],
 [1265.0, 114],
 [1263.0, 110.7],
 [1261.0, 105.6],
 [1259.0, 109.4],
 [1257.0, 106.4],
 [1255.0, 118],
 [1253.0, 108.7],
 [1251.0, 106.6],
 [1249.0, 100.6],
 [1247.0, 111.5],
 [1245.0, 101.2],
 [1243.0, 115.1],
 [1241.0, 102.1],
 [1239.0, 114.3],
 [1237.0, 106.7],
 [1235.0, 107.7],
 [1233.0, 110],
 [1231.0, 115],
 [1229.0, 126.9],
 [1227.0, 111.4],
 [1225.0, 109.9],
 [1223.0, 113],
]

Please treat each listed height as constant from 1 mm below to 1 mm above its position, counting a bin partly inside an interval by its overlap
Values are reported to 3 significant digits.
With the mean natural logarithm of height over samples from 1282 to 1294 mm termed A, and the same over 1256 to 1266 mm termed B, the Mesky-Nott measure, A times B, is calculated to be 21.7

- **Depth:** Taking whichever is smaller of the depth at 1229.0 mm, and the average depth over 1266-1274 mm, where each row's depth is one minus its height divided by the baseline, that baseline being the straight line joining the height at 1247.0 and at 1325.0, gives -0.13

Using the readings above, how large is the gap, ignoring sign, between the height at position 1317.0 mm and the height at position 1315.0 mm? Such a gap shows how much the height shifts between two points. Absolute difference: 3.2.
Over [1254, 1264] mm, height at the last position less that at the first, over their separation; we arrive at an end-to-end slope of -0.9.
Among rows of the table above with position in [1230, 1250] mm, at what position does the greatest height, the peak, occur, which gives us 1243.0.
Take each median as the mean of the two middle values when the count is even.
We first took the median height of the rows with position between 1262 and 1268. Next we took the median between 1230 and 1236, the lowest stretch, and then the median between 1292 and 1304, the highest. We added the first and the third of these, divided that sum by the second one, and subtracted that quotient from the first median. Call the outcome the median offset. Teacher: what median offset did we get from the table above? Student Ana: 109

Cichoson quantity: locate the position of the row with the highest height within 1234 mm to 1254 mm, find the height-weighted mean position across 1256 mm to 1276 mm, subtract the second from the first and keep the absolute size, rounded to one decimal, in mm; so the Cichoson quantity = 22.9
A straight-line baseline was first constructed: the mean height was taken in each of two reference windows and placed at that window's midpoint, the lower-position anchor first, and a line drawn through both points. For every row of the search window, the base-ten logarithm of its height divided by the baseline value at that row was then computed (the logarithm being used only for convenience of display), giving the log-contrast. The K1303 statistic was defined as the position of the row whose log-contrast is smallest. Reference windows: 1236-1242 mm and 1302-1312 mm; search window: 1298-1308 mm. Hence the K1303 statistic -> 1301.0 mm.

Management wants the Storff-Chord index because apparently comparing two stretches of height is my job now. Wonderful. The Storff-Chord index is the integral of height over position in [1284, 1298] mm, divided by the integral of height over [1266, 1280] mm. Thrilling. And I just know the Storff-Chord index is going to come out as 0.97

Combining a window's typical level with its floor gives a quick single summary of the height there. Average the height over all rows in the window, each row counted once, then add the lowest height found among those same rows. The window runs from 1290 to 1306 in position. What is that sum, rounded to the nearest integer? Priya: 196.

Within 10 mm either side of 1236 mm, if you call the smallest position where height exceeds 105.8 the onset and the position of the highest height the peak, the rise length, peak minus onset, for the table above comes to 2 mm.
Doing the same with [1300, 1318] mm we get 0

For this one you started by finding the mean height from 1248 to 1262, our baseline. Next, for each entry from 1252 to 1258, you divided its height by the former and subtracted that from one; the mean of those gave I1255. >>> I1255 -0.029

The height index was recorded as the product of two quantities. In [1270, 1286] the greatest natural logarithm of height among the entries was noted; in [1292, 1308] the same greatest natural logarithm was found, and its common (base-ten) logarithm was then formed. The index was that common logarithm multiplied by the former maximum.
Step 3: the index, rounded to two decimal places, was 3.13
